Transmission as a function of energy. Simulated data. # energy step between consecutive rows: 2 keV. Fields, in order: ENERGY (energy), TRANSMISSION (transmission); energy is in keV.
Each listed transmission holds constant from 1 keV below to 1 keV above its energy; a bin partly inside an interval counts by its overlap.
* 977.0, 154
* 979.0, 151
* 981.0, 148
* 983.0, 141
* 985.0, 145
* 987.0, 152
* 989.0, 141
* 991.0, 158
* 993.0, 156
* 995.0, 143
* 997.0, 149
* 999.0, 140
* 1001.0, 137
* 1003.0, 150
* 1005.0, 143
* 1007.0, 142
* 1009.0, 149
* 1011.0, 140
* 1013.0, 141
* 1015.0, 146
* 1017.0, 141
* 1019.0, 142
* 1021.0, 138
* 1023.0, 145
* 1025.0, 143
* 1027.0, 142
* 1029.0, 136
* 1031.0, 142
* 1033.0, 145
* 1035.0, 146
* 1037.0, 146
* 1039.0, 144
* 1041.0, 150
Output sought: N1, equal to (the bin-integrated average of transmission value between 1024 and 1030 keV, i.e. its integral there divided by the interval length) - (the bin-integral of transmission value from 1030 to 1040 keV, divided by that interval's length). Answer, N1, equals -4.3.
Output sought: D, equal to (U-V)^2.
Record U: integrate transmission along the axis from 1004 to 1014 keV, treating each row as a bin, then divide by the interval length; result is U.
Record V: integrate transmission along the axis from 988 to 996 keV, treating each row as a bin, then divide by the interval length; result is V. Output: 42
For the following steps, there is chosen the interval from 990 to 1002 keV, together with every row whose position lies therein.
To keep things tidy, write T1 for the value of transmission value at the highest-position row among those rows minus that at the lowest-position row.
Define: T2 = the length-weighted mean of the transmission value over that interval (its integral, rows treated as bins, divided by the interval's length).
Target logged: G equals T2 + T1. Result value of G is 126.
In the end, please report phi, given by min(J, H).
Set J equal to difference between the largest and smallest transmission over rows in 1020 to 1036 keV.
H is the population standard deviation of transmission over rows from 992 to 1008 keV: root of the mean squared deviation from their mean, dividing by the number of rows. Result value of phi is 5.8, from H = 5.8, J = 10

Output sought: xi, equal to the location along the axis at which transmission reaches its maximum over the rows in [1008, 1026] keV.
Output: 1009.0 keV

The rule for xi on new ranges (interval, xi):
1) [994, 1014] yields 1003.0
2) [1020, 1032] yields 1023.0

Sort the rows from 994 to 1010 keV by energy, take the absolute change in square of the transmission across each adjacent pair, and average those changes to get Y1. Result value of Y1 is 1898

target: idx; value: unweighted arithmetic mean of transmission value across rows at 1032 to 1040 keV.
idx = 145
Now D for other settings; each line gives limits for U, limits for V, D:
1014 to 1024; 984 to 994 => 64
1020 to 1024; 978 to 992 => 42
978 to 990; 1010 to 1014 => 34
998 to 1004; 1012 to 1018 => 0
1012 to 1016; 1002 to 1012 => 2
